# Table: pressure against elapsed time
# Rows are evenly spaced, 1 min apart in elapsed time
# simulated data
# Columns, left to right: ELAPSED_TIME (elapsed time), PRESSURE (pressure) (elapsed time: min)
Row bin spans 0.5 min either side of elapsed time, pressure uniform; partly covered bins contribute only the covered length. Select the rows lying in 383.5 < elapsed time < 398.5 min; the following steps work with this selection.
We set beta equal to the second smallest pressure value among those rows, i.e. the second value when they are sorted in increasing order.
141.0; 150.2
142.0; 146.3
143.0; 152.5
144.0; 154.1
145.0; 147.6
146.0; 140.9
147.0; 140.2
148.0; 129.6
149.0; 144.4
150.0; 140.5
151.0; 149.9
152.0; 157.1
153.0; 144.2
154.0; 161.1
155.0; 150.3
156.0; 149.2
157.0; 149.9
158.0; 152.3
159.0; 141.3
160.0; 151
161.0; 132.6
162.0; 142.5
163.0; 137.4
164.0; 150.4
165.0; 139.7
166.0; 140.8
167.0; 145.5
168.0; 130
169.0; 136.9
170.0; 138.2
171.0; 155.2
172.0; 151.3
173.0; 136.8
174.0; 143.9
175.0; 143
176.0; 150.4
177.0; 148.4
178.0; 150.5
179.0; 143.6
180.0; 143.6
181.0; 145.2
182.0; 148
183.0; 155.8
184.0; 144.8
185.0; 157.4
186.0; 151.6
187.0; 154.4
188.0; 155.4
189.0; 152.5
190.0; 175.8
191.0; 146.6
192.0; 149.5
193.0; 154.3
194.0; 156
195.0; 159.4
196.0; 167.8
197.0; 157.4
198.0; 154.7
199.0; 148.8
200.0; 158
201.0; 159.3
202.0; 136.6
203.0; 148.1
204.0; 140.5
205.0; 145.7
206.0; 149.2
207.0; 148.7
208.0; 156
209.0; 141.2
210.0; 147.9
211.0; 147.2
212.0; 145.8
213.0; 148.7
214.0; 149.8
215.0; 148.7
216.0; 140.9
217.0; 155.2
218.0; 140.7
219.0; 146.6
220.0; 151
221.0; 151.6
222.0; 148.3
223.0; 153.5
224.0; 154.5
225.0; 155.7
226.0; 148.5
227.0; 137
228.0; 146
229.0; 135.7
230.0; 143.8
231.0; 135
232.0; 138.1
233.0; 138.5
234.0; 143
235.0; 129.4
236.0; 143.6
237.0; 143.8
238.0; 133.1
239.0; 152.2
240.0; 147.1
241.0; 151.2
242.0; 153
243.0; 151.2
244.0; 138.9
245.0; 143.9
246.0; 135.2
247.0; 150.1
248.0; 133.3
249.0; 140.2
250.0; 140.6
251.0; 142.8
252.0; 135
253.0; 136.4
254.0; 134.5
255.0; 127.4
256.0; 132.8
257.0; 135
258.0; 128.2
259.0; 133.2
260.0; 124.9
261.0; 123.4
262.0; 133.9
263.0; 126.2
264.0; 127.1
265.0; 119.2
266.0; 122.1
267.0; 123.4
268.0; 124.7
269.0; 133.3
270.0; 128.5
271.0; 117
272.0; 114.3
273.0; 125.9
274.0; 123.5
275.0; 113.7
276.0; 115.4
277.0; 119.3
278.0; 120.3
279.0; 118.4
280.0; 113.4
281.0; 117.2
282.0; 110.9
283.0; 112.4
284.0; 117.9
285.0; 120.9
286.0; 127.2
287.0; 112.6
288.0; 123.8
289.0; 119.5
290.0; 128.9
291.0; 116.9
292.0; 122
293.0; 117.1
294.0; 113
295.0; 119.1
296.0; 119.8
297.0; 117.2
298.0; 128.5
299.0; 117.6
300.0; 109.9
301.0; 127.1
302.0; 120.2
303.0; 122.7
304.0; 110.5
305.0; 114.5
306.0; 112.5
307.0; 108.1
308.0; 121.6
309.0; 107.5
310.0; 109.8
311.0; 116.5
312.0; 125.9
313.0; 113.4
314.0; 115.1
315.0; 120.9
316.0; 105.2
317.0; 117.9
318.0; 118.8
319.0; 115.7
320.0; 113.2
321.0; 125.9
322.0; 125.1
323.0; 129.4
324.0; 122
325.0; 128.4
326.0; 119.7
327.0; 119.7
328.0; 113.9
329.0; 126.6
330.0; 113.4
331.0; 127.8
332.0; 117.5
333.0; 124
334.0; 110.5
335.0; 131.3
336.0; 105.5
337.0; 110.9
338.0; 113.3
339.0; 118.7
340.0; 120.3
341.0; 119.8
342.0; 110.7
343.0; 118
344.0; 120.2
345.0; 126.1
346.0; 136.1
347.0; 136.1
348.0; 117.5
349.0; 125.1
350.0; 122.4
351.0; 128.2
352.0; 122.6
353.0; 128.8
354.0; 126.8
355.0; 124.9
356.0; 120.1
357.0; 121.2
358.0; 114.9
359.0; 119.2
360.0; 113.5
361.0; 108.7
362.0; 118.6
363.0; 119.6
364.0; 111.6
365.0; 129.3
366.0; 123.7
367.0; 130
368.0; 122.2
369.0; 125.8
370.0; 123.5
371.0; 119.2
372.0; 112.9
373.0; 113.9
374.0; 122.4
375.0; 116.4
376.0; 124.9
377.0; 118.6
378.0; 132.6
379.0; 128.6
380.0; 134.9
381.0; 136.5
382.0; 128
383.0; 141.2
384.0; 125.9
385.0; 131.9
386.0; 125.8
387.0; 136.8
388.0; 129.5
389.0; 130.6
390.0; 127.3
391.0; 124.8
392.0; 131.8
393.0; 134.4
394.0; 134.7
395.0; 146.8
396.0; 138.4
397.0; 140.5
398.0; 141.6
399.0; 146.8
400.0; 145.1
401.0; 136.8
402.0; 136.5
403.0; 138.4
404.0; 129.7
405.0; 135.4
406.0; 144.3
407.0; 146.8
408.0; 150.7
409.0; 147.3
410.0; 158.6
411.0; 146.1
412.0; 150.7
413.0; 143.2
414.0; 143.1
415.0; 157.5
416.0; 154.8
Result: 125.8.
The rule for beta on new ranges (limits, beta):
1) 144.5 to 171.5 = 130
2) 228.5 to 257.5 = 129.4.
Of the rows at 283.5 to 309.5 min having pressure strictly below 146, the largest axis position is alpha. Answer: 309.0 min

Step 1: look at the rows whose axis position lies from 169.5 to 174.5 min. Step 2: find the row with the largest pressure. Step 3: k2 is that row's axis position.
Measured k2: 171.0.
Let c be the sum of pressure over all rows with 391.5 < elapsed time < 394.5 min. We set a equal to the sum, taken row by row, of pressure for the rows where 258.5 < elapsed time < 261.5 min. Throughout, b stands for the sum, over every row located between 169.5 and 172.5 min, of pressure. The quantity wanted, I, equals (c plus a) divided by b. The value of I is 1.76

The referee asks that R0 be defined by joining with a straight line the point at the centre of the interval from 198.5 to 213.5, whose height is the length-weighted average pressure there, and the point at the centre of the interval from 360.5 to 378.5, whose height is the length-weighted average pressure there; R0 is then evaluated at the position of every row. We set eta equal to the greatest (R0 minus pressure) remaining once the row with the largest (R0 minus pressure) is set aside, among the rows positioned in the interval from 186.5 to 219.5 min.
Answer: 8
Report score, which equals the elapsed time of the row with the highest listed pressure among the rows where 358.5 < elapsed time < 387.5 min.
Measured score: 383.0 min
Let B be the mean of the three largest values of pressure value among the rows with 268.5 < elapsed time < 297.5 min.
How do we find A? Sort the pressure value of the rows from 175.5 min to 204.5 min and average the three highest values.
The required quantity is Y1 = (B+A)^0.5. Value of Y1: 17.3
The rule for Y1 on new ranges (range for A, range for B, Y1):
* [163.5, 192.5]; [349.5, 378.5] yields 17.1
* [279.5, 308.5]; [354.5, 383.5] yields 16.3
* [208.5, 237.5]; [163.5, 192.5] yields 17.8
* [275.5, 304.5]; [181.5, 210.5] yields 17.2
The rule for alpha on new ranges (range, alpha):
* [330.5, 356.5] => 356.0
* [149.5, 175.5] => 175.0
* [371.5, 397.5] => 397.0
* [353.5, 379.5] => 379.0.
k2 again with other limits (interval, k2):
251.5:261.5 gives 253.0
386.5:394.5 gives 387.0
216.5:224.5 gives 217.0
